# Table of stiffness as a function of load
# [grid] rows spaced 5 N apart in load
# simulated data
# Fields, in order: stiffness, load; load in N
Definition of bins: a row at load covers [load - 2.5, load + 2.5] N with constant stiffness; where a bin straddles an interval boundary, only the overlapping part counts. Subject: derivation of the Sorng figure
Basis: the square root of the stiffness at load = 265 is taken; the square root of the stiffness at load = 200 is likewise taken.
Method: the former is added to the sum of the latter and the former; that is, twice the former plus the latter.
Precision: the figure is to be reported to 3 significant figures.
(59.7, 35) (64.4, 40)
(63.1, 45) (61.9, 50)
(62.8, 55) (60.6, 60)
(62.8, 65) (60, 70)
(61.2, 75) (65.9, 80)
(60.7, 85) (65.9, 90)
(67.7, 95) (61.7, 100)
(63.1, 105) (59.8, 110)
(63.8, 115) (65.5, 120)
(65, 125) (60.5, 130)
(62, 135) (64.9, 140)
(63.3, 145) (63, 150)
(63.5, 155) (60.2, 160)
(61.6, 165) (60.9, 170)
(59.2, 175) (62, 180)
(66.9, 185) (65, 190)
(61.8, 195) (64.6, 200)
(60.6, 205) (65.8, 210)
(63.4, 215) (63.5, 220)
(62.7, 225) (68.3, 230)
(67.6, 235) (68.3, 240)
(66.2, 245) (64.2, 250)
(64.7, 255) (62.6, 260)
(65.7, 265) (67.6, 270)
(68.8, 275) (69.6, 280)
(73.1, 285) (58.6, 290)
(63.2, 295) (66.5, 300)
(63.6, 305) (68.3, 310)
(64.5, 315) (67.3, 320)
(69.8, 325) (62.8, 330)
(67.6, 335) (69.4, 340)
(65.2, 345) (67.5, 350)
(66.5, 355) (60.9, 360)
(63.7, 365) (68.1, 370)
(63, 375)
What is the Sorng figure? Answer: 24.2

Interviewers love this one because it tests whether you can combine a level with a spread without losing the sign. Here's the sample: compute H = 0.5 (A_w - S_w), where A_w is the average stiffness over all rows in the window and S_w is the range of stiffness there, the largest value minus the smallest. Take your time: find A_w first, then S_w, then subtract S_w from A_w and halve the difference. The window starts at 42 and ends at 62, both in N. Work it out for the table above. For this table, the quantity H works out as 29.8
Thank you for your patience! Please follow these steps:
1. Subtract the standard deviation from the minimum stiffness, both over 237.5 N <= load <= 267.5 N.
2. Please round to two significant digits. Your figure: 61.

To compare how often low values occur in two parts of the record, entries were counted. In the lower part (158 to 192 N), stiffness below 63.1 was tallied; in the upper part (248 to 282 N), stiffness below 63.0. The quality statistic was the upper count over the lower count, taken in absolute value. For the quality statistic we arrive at 0.20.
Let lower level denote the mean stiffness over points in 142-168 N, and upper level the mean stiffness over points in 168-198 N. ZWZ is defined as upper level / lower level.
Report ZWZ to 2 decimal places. 1.01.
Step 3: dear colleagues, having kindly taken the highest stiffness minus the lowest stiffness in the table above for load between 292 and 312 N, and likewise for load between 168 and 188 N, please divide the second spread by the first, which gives 1.5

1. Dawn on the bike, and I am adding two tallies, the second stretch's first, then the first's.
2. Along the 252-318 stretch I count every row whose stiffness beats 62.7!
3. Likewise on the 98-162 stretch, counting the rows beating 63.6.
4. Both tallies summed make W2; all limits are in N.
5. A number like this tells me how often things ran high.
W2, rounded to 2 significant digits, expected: 15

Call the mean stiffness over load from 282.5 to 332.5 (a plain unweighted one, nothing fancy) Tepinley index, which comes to 65.8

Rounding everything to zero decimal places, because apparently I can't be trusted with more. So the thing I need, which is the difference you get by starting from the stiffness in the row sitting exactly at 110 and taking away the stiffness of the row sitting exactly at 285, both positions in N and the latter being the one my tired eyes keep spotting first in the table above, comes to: -13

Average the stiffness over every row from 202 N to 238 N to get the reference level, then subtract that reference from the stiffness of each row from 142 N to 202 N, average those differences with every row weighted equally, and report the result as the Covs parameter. -1.9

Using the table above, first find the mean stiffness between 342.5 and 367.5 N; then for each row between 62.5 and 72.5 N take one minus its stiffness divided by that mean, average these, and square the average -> 0.0027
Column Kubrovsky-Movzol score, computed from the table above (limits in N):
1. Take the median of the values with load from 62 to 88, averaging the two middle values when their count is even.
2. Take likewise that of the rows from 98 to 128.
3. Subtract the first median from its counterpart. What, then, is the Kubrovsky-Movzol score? 2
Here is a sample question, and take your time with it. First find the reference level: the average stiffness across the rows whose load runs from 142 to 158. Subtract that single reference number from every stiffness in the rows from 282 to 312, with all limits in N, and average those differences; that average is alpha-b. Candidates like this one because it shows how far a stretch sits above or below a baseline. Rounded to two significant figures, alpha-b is 2.3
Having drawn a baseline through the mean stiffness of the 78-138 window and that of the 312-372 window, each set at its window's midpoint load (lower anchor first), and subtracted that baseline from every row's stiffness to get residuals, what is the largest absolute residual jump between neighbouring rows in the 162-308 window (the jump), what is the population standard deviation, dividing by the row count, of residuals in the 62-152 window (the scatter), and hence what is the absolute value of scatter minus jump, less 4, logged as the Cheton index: 8.3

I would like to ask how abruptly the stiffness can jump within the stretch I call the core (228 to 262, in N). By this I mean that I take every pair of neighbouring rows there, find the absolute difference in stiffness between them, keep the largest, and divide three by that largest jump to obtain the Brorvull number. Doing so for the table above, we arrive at 1.4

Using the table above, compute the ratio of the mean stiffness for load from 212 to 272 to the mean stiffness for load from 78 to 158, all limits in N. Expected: 1.03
